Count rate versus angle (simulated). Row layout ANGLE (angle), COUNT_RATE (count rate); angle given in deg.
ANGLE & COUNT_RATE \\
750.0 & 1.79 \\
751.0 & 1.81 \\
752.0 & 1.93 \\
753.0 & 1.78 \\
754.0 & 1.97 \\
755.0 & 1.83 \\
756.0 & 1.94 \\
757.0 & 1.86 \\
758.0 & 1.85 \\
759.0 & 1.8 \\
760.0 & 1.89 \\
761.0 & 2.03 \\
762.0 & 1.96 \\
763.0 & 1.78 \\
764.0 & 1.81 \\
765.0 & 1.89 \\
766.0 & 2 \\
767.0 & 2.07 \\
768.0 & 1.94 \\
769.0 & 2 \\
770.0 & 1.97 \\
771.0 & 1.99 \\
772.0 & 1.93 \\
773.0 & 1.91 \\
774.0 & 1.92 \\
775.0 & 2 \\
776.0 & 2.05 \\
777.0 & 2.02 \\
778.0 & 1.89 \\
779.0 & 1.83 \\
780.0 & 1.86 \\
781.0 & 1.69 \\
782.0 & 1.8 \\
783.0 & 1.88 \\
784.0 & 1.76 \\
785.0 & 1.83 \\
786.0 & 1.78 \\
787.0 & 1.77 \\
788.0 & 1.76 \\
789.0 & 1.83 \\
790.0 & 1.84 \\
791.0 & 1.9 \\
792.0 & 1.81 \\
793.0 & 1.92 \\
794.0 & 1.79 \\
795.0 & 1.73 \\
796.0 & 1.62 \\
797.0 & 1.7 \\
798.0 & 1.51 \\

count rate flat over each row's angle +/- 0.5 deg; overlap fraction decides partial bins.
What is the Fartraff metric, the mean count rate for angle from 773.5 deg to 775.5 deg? 1.96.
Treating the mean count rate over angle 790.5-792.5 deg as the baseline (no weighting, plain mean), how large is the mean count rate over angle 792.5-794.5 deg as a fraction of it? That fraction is 1.00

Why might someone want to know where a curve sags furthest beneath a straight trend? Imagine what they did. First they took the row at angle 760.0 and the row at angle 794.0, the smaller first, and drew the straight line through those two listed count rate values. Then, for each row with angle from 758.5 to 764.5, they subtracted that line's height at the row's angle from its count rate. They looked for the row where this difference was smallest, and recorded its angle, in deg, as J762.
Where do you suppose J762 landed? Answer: 763.0 deg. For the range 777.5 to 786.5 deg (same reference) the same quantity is 781.0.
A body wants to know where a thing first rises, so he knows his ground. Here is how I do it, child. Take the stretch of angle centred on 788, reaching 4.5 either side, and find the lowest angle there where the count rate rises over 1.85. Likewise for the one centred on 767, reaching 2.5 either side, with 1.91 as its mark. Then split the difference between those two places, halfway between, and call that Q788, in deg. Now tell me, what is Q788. 778.5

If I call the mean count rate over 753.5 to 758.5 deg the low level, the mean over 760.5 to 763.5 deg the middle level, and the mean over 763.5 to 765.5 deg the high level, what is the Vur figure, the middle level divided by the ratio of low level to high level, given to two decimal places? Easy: 1.88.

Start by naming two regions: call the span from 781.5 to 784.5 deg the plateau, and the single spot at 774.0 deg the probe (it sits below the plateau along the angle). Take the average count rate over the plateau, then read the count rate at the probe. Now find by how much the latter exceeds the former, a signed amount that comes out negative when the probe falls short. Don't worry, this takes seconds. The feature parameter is 0.11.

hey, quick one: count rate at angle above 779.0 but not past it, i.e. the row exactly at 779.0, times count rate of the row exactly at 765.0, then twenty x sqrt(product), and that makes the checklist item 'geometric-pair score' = 37.2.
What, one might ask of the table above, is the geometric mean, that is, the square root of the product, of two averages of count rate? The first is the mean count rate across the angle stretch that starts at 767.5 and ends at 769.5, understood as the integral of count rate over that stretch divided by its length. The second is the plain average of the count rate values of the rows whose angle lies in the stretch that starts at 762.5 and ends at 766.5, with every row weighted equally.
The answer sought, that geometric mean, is 1.92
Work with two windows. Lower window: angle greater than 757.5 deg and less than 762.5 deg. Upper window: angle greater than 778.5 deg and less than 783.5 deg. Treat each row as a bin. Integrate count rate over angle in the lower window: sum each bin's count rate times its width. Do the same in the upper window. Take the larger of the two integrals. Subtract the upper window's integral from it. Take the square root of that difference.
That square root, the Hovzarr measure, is 0.7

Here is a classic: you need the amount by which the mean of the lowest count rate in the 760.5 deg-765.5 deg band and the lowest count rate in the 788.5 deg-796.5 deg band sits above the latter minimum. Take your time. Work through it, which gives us 0.080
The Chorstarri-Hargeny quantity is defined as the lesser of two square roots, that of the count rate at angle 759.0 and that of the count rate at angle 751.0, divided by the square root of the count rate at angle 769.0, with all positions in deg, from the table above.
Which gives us 0.95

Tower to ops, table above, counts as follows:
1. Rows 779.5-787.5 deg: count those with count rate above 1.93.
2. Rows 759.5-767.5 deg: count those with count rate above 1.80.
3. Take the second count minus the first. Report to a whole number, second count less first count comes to 7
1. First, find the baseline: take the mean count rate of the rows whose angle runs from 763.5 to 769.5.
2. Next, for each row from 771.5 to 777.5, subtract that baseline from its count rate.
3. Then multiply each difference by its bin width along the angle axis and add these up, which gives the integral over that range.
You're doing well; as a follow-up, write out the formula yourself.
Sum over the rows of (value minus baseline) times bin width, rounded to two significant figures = 0.12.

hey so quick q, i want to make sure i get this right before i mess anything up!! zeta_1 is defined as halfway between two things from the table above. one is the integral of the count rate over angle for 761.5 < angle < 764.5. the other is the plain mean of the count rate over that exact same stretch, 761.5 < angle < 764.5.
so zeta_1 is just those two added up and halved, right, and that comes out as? 3.70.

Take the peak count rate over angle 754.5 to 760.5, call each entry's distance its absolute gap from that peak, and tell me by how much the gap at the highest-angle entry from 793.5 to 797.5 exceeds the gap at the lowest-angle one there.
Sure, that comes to 0.09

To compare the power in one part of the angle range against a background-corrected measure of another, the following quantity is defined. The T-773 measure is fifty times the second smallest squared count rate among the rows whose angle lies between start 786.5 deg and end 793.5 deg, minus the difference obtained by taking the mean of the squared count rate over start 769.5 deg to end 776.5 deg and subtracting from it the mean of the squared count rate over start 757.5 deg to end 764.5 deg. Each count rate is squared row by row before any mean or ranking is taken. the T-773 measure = 156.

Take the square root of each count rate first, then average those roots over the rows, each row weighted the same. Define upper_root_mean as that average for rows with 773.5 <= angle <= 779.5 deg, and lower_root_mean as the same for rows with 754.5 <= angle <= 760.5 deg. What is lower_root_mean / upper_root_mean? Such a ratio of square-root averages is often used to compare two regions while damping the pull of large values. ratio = 0.98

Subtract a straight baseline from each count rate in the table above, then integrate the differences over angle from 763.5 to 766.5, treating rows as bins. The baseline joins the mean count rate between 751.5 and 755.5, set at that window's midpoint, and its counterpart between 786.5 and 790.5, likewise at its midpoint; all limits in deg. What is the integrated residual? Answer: 0.14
